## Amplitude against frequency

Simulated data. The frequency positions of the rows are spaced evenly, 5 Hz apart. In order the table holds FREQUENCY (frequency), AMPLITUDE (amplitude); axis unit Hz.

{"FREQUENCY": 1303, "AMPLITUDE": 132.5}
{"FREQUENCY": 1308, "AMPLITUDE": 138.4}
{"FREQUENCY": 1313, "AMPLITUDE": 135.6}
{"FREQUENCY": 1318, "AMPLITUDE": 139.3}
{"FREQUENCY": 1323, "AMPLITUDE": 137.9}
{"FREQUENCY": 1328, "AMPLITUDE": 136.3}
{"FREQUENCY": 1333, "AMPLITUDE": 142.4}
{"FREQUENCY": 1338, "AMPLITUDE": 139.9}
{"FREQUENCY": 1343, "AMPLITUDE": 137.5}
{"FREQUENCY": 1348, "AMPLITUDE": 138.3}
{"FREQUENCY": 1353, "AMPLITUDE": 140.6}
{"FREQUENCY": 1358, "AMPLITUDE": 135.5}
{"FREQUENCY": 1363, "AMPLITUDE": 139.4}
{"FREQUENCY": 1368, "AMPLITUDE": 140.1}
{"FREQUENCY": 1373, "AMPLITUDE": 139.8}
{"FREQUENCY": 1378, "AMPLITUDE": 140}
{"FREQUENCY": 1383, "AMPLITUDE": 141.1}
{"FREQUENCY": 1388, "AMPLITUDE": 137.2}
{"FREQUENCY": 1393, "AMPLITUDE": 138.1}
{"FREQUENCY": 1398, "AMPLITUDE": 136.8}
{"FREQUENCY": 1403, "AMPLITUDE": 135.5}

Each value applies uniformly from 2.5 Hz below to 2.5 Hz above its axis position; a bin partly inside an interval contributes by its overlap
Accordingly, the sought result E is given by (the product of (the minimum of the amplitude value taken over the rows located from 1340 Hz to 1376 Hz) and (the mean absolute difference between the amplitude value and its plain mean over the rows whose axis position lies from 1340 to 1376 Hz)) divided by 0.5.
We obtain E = 382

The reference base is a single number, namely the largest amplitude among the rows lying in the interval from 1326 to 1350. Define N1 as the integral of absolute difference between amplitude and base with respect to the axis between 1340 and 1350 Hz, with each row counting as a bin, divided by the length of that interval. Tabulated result 4.42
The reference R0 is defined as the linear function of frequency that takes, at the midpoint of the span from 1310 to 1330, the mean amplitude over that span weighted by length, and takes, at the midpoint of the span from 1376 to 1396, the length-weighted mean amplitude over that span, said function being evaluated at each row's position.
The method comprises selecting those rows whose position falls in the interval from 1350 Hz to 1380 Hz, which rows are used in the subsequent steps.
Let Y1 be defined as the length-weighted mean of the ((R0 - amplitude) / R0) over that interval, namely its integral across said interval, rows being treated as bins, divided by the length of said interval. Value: -0.0052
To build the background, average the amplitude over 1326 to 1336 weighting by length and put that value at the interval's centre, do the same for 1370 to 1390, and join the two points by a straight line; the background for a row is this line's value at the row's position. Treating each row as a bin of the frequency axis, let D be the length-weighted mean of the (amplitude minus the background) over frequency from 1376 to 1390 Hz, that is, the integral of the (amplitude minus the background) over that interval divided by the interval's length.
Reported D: -0.1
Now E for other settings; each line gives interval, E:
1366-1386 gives 119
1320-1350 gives 442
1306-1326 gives 298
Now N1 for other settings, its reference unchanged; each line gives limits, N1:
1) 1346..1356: 3.09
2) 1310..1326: 4.82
